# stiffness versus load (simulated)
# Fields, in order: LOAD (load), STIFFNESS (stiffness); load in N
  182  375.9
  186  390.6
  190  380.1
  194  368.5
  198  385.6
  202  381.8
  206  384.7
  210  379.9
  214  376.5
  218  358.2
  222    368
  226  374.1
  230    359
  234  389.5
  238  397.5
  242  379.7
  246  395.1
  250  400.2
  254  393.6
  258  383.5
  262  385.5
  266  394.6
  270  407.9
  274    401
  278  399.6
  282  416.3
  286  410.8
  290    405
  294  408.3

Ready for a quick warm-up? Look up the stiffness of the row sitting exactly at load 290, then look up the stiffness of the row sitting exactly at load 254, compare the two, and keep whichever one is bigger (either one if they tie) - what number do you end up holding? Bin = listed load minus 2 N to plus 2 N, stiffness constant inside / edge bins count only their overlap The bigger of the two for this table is 405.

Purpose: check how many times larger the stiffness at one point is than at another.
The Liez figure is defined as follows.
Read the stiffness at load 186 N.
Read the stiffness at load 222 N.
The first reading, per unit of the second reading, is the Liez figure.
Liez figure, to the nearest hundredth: 1.06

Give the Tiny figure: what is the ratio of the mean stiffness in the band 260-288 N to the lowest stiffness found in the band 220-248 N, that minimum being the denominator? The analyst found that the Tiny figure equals 1.12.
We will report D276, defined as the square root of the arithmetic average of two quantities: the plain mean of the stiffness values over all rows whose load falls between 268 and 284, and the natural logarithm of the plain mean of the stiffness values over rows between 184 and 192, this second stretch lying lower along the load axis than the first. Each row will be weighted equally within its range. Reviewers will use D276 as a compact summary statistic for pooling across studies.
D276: 14.4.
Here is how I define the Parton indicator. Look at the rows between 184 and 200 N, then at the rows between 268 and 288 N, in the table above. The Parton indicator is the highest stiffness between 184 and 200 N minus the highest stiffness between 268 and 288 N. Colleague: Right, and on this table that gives -26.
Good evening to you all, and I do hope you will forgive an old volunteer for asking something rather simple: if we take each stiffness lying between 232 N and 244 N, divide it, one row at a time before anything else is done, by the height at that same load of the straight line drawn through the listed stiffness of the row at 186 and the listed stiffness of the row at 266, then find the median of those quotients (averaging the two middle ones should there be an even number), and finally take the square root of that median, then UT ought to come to 0.996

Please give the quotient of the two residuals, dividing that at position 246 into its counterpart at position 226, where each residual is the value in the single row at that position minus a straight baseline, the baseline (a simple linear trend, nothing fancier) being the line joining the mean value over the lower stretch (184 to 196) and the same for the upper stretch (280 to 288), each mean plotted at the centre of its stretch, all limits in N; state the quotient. 3.9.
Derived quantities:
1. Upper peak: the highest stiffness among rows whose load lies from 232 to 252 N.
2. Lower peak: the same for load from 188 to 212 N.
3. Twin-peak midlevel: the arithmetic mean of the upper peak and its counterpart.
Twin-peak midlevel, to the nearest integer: 393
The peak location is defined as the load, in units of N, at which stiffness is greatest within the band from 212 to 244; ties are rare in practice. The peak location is 238 N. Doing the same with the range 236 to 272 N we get 270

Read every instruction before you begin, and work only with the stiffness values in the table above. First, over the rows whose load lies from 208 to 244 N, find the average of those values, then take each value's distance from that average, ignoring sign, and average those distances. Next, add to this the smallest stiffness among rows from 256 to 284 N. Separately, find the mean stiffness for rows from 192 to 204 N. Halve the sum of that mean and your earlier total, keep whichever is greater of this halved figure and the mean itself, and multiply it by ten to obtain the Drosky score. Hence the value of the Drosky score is 3860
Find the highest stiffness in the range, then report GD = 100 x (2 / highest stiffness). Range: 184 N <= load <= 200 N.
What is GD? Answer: 0.512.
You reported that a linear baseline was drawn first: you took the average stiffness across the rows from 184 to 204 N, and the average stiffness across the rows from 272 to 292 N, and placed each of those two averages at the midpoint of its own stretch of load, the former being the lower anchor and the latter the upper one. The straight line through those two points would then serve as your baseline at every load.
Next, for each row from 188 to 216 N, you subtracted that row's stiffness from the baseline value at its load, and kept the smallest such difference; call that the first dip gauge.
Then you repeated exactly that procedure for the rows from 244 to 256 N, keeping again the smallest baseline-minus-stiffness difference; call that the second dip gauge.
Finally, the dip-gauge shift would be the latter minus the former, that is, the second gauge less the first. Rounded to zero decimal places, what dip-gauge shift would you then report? 0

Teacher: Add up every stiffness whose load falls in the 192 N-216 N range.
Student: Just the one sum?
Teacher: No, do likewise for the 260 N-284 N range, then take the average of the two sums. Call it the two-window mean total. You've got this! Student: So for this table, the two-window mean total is 2341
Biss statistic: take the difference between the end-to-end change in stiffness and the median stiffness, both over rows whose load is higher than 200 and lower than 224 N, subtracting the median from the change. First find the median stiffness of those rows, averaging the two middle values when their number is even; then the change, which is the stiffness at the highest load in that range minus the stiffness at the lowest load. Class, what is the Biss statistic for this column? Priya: -392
